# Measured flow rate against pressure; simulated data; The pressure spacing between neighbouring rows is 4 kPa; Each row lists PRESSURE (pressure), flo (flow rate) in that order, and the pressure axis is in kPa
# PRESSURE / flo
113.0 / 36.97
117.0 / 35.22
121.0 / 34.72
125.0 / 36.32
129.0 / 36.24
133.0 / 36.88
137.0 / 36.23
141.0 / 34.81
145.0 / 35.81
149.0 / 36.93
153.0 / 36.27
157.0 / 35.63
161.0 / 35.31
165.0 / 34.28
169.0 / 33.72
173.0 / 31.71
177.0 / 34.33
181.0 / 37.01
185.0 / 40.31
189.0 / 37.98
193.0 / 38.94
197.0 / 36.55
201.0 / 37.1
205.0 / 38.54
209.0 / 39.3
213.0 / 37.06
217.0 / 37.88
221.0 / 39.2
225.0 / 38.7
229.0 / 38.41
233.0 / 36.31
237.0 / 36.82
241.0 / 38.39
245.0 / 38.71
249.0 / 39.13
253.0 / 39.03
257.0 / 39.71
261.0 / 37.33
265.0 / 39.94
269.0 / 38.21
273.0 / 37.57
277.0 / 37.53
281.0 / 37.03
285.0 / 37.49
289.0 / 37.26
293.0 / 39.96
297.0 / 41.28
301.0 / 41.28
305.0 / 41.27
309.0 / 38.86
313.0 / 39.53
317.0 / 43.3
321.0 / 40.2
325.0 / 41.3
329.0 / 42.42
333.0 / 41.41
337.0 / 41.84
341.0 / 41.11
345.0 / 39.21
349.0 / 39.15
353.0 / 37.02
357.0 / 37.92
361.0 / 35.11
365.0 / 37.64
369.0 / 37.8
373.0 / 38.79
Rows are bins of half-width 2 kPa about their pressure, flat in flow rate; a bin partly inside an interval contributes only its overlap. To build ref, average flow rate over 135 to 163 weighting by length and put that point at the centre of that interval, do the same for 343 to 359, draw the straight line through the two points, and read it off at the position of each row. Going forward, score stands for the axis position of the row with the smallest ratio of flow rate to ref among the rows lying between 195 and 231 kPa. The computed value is 197.0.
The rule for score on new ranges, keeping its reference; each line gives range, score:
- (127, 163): 141.0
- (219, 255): 233.0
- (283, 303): 289.0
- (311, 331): 313.0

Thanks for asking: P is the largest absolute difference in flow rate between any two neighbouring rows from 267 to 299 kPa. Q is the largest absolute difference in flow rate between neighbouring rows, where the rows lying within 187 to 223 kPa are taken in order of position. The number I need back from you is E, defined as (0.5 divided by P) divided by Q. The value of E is 0.08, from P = 2.7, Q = 2.4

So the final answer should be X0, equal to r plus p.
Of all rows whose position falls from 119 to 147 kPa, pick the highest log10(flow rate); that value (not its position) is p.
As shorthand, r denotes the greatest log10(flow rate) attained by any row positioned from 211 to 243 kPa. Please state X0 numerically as 3.16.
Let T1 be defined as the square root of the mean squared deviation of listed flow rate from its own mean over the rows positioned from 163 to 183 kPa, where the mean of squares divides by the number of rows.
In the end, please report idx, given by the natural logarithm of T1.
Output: 0.53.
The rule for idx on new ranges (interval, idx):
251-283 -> 0.05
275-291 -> -1.61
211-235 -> -0.02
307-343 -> 0.27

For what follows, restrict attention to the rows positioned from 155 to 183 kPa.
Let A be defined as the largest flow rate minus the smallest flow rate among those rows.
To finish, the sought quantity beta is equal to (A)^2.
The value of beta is 28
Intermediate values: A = 5.3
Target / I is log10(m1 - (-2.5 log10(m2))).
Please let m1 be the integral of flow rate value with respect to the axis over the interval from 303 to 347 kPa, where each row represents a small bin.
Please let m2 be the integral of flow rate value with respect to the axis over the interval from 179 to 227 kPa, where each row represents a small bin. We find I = 3.3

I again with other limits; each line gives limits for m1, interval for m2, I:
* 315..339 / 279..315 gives 3.0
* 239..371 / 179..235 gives 3.7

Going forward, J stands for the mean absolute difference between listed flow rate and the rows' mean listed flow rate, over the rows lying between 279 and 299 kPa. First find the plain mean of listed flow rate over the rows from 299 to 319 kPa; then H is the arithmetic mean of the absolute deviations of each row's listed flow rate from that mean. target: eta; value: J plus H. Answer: 2.94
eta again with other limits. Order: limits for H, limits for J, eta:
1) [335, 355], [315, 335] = 2.35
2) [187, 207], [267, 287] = 1.06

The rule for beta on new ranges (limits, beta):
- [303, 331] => 20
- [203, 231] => 5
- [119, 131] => 3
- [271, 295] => 9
